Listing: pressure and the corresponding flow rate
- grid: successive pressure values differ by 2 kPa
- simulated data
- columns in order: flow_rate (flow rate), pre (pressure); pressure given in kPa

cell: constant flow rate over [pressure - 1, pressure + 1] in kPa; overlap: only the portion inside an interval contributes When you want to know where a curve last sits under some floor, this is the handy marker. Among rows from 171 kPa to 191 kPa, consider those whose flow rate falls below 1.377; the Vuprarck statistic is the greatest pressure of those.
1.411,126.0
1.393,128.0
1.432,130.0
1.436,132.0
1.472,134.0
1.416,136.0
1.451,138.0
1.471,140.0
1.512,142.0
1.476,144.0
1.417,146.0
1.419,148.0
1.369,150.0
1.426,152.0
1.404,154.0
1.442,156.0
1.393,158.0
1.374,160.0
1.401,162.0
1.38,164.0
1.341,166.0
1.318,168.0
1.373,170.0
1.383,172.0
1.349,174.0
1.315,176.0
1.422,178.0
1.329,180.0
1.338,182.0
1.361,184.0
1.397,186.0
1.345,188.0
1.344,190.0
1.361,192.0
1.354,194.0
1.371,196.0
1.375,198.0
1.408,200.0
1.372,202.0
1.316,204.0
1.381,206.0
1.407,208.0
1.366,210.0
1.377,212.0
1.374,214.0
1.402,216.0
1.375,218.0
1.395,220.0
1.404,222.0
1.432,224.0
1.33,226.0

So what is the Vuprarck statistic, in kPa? 190.0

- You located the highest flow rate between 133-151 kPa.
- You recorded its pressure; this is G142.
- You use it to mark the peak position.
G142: 142.0 kPa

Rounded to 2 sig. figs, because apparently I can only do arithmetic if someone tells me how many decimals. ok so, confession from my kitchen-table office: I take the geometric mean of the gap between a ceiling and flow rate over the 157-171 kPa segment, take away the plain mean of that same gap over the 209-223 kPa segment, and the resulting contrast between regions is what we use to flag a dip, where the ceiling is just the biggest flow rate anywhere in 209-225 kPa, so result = 0.011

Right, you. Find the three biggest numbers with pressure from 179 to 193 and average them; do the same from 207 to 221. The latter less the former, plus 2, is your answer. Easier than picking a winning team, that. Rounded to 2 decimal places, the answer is 2.03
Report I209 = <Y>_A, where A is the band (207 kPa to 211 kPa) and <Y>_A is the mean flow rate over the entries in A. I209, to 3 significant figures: 1.39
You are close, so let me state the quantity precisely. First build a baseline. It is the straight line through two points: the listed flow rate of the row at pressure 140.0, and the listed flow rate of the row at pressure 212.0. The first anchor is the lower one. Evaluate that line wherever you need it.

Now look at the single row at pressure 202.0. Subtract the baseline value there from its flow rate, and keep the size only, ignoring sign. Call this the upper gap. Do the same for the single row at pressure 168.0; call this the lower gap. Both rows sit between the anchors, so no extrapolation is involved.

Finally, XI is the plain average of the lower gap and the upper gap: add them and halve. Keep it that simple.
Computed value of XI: 0.067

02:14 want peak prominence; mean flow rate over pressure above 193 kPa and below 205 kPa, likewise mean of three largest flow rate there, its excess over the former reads 0.019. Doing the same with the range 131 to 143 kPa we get 0.025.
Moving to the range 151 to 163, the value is 0.017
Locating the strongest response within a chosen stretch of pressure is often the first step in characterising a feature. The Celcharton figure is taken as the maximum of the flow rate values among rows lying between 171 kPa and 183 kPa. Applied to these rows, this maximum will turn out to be 1.422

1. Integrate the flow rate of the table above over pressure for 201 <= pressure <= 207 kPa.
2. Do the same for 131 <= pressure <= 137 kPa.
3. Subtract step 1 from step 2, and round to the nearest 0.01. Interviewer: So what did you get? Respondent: 0.51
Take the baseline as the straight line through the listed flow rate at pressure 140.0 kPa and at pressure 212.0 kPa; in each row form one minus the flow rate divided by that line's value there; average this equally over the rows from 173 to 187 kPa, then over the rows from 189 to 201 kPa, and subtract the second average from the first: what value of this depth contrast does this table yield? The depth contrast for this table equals 0.021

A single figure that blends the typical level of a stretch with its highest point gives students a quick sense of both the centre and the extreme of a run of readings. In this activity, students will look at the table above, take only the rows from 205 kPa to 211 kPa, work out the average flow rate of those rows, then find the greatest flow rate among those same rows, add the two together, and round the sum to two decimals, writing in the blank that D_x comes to 2.79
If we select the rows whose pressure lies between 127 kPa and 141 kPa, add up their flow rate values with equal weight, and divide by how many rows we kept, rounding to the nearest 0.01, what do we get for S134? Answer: 1.44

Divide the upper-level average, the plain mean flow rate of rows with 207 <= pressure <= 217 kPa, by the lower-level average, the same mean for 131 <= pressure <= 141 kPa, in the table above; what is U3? 0.96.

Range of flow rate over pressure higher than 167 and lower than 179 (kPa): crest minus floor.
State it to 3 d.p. 0.107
